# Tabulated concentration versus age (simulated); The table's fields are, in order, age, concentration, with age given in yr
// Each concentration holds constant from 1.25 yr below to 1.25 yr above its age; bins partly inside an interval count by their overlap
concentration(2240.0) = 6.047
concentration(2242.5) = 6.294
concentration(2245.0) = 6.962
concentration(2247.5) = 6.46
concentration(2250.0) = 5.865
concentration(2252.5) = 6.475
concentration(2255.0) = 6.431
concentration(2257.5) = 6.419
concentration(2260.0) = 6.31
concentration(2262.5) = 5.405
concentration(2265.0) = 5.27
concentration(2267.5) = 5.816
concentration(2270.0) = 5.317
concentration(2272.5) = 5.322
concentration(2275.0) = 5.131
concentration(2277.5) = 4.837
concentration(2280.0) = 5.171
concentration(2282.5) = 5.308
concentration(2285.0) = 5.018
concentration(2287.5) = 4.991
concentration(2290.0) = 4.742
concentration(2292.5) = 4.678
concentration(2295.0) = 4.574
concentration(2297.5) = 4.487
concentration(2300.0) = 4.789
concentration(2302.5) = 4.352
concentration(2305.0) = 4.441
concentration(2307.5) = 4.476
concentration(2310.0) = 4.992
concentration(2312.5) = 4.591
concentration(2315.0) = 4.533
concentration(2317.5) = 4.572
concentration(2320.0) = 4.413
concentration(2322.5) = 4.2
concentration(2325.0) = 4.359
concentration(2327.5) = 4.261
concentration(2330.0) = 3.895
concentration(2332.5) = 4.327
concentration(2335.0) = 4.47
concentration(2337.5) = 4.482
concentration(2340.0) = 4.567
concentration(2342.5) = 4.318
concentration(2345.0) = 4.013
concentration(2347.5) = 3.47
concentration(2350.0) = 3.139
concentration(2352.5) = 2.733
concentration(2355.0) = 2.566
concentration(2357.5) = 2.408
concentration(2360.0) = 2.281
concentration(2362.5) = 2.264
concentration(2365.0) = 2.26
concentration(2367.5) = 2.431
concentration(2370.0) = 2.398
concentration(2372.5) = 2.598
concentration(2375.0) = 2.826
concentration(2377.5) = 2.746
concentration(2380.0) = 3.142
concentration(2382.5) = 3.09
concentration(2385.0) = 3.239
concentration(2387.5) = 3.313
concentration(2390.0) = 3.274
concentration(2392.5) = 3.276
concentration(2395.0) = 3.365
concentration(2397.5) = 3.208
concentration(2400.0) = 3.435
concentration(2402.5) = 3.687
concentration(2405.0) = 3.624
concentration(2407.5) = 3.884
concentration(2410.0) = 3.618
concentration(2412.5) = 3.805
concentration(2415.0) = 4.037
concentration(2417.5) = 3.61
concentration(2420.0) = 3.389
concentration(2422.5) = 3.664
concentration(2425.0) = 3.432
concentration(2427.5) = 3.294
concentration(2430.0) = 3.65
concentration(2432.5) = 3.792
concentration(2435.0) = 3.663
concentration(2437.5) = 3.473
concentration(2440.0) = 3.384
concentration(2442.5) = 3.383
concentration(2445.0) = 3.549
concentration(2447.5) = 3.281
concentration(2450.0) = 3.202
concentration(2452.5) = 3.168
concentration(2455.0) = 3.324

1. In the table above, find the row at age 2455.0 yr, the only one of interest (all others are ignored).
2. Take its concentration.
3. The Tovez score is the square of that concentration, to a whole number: 11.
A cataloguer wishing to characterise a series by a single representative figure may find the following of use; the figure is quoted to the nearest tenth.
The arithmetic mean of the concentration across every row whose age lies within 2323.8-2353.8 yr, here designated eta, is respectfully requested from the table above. 4.0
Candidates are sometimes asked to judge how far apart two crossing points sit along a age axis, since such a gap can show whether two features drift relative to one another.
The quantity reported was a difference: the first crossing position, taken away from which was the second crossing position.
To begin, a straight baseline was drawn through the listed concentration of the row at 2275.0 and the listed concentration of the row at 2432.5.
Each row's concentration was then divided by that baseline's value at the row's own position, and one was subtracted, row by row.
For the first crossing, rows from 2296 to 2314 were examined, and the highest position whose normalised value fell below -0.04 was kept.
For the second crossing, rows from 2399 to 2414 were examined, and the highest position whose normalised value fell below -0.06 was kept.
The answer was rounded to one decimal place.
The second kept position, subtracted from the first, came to -97.5 yr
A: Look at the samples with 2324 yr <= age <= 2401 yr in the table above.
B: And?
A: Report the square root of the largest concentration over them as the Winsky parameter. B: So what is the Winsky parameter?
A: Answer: 2.14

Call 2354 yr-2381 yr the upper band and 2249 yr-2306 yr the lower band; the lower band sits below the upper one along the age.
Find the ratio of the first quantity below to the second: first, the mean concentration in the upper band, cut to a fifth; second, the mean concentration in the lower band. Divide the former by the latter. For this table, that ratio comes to 0.10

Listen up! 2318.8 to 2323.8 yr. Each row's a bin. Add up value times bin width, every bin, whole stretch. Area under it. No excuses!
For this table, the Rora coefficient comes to 21.5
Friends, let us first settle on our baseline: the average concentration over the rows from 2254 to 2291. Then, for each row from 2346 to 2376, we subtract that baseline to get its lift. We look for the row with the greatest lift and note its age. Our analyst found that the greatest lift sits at 2347.5 yr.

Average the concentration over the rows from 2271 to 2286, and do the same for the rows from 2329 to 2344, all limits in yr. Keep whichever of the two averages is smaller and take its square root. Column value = 2.08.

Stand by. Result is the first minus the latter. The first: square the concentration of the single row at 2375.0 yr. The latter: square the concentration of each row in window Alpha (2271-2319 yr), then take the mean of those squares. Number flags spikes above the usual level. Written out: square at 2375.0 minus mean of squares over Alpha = -15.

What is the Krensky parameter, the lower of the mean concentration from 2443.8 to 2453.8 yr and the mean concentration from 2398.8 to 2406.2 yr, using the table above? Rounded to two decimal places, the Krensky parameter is 3.30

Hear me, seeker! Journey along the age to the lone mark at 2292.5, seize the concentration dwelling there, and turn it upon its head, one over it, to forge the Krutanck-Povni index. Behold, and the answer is 0.21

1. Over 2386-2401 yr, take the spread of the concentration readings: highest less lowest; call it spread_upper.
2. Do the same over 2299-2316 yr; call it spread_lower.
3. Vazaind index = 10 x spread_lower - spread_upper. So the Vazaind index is 6.2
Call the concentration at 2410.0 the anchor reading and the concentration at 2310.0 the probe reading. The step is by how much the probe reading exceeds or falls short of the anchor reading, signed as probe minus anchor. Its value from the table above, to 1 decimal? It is 1.4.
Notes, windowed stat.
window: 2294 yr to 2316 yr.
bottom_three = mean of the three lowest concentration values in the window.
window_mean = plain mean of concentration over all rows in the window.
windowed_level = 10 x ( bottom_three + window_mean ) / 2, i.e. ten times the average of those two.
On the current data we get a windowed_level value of 45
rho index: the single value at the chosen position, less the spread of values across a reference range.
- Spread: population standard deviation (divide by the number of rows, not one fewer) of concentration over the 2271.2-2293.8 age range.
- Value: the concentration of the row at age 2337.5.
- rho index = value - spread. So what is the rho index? 4.3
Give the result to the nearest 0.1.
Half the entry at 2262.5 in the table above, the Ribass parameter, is 2.7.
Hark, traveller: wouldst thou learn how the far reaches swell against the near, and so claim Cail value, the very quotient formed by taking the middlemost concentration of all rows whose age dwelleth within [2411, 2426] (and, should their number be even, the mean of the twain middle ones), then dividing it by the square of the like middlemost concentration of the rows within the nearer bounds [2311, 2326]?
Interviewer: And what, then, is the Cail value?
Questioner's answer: 0.18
